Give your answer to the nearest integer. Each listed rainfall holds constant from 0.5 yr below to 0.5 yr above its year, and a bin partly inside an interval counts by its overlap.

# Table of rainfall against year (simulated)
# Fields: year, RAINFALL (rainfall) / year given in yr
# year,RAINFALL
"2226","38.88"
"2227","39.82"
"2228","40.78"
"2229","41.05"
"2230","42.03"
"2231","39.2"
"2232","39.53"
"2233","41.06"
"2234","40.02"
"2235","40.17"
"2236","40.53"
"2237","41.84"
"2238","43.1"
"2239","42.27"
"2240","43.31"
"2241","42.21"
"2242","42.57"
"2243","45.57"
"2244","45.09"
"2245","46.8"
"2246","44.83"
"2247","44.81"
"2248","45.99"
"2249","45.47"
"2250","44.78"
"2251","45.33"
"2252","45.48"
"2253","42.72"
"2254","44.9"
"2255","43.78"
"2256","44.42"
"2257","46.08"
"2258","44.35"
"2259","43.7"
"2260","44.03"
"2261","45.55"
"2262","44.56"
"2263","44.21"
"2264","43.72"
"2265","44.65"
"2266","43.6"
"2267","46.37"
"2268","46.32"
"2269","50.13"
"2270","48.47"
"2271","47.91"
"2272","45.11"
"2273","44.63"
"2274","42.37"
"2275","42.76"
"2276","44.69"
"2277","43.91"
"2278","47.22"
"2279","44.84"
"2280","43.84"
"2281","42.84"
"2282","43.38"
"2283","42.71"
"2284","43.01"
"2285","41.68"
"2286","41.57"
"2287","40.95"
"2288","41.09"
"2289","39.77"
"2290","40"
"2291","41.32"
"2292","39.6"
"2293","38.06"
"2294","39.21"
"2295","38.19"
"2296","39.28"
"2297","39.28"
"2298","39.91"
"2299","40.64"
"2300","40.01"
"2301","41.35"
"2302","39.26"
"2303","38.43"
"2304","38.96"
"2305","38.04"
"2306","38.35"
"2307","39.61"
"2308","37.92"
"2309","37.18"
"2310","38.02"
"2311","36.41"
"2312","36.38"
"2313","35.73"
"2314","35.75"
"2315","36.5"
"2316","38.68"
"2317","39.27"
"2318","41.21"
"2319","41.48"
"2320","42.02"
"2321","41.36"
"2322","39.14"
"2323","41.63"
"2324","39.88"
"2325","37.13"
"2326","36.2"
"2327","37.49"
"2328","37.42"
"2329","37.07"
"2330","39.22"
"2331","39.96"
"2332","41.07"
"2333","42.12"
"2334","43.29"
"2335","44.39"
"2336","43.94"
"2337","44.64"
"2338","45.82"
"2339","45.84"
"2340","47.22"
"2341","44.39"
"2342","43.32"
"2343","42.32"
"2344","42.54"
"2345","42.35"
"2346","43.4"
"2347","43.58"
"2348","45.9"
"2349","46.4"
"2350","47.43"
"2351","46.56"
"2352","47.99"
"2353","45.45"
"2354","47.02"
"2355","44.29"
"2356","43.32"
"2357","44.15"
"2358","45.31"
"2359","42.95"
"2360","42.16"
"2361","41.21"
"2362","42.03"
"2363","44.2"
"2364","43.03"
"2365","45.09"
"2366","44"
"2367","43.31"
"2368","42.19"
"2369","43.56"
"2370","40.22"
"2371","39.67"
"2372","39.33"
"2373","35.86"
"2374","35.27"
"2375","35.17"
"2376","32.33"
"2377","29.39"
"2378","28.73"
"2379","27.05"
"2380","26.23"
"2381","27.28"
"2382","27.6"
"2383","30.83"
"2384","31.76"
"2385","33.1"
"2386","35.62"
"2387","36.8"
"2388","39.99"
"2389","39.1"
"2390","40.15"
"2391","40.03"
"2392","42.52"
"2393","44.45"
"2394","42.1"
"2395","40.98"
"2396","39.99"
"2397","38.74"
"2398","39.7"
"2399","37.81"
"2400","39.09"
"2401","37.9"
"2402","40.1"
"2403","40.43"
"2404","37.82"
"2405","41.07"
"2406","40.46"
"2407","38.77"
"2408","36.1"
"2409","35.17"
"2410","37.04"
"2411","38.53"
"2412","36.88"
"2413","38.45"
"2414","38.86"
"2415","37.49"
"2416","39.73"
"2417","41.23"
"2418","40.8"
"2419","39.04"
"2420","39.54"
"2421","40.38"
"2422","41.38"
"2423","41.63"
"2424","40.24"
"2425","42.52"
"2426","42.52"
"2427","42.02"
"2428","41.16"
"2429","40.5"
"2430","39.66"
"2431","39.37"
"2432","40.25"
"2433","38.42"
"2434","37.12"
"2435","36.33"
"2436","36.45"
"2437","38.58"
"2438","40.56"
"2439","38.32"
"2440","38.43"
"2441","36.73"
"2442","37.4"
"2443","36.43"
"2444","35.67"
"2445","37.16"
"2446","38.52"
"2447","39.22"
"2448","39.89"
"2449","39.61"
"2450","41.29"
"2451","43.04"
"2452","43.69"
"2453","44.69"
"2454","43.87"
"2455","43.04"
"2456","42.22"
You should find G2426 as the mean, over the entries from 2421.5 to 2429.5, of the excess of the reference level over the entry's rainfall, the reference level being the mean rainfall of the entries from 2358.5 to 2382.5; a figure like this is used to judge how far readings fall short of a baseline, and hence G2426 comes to -4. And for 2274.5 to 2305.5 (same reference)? -4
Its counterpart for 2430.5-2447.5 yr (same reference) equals -1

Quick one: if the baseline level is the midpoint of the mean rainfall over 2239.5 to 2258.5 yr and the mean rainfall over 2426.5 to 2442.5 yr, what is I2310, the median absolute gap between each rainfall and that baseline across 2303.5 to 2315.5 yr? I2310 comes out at 4.2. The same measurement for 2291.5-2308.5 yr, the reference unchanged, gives 2.5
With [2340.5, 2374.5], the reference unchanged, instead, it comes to 2.2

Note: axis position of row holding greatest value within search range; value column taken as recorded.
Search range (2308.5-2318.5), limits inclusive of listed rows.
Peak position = 2318 yr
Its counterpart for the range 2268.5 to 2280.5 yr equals 2269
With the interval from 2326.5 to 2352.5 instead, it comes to 2352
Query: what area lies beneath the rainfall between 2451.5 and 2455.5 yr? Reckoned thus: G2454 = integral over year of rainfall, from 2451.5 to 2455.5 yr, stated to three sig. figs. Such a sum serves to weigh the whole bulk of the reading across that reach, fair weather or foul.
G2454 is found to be 175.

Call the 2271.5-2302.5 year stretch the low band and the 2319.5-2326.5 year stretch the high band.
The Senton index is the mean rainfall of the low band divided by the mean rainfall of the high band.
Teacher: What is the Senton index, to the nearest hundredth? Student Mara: 1.05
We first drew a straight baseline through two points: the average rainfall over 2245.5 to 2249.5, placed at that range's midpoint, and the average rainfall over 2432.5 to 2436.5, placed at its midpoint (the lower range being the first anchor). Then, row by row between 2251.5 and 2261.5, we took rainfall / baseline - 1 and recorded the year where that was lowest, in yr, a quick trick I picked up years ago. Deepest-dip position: 2253 yr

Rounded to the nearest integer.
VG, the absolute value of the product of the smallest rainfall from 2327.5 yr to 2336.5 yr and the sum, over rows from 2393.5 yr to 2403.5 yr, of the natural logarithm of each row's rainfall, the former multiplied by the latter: 1364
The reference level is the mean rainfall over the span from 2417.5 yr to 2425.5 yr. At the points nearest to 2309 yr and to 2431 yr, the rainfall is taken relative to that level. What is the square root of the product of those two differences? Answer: 2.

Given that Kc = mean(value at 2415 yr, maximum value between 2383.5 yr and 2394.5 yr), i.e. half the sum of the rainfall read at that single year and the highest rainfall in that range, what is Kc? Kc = 41.0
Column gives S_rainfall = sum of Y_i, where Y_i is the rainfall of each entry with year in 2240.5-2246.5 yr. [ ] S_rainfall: 267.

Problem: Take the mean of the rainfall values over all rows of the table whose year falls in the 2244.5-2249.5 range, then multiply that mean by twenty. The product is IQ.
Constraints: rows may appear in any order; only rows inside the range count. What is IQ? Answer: 912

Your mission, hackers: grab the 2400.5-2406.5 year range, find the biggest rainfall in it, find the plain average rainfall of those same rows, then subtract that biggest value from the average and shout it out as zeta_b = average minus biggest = -1.4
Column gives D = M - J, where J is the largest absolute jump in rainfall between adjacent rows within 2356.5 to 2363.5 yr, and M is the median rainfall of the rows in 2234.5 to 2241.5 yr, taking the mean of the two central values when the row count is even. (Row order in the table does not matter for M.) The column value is 40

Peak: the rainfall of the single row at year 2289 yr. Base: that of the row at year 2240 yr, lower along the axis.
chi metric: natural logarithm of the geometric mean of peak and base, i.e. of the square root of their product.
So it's 3.73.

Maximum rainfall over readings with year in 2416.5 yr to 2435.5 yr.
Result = 42.52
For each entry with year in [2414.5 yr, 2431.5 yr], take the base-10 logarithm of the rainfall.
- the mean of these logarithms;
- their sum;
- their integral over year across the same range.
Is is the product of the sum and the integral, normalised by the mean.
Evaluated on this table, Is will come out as 465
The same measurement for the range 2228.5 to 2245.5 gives 469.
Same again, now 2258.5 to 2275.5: 478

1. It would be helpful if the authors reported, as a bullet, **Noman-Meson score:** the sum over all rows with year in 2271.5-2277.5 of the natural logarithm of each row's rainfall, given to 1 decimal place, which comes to 22.7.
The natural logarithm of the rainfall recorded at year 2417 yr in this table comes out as 3.72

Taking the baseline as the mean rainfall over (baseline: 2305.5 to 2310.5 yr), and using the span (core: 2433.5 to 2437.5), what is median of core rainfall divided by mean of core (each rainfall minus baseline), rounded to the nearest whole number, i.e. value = -34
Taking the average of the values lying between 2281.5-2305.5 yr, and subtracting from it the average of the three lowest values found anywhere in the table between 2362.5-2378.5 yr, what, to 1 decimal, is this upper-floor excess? 10.1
